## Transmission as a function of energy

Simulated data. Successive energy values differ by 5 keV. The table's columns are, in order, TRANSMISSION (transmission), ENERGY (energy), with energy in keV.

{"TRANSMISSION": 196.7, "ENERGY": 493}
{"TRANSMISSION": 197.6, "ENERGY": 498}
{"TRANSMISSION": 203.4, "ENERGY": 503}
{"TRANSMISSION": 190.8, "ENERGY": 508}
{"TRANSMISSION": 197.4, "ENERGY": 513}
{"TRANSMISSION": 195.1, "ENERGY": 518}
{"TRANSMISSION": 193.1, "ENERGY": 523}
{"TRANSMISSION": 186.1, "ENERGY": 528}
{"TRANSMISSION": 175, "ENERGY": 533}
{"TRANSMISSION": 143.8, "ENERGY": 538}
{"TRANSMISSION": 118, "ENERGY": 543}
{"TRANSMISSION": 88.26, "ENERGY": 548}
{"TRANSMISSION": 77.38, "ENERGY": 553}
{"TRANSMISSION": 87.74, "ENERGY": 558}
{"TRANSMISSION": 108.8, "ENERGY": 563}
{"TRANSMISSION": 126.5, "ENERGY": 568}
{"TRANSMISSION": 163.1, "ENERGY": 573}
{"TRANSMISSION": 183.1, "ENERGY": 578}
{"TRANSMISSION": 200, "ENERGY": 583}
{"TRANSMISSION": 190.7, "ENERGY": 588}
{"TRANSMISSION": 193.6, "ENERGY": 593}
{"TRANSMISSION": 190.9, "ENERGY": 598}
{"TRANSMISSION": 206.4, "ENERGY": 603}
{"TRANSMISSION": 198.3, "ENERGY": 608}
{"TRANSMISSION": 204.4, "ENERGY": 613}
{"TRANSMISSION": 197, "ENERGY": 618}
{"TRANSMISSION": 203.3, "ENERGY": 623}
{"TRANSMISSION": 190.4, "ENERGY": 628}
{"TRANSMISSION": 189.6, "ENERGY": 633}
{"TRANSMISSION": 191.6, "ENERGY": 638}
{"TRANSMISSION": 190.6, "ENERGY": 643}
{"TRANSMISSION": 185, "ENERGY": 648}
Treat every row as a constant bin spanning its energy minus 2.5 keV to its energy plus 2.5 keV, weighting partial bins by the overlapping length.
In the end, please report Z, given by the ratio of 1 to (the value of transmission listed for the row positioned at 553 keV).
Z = 0.0129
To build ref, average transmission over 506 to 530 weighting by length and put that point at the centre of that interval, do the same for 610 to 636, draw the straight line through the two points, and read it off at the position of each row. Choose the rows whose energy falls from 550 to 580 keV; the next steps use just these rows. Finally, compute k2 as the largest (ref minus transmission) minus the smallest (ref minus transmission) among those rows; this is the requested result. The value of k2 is 105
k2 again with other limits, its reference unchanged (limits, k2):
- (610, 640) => 16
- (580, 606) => 15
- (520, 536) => 18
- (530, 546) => 57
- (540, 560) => 41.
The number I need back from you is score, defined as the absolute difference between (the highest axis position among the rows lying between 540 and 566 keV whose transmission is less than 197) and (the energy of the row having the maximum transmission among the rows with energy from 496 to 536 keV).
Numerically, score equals 60 keV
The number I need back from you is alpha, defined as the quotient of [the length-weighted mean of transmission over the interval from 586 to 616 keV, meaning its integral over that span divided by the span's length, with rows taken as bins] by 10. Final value 20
